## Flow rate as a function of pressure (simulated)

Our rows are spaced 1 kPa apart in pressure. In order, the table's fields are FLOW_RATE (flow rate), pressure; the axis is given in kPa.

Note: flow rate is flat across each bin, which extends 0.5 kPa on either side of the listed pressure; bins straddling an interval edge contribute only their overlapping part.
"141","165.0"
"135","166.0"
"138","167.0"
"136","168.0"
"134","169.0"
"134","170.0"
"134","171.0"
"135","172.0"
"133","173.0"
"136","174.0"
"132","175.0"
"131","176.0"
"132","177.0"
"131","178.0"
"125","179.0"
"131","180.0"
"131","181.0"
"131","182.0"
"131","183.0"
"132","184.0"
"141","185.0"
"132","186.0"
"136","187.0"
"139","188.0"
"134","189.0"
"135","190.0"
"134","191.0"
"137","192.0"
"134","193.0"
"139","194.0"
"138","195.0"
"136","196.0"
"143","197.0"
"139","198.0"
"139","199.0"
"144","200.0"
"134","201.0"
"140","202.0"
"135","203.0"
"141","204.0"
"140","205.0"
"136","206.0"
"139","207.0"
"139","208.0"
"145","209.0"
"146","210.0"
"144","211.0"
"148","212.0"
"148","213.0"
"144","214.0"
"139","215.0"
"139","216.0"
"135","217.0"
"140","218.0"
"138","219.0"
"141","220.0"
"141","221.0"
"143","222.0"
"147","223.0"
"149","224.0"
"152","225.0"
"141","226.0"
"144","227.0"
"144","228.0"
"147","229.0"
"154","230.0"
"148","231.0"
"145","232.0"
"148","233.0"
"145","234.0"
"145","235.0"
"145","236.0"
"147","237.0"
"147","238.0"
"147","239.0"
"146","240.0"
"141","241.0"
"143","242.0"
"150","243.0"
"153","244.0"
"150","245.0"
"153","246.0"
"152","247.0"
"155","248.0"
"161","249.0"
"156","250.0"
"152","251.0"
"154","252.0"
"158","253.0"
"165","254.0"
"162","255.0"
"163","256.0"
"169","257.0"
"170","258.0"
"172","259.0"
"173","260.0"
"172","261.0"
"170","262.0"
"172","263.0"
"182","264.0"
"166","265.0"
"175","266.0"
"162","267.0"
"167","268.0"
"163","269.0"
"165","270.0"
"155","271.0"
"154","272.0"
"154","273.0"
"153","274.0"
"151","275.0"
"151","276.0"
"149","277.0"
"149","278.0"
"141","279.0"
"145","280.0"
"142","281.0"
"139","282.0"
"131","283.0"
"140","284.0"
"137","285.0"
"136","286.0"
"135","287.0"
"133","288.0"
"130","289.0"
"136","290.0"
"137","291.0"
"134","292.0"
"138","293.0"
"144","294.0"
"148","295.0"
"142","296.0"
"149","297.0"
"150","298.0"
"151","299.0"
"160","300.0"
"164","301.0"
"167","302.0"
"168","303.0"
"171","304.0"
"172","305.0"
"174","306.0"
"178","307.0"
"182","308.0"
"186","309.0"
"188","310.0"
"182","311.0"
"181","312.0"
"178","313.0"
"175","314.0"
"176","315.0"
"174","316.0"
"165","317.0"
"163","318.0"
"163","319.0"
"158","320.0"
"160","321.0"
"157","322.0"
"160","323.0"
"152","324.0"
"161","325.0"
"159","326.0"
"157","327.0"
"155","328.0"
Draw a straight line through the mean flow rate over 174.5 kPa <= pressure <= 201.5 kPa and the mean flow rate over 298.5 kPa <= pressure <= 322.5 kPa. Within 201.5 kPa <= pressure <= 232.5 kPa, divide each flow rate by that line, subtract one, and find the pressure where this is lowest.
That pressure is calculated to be 217.0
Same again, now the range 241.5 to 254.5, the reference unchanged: 242.0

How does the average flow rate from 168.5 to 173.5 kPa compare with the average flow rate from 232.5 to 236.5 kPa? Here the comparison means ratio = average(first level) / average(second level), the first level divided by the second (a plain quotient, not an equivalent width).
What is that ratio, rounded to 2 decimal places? 0.92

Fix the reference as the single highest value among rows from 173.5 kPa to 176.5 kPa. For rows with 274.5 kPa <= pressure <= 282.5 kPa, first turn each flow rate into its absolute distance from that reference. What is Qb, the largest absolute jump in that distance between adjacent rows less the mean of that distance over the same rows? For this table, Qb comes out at -2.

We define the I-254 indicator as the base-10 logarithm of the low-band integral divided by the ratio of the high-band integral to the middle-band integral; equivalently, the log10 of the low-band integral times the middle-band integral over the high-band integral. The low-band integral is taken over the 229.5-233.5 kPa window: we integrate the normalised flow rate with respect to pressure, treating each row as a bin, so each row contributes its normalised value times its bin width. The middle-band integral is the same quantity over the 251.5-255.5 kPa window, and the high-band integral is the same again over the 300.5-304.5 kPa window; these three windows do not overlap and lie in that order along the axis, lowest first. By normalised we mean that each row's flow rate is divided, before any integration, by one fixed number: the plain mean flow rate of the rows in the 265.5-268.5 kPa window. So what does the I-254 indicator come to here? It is 0.529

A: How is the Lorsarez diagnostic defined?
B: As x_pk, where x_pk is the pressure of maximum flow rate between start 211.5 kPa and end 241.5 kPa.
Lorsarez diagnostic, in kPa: 230.0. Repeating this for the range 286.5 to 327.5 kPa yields 310.0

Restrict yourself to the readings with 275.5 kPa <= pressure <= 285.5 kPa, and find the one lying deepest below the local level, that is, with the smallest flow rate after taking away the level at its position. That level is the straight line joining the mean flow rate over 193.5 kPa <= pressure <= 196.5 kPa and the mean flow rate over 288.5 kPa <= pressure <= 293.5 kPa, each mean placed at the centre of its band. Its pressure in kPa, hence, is 283.0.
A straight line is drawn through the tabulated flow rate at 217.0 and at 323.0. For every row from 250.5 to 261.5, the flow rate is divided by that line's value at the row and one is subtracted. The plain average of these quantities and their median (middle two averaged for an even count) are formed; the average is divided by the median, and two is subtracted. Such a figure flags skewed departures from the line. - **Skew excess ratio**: -1.05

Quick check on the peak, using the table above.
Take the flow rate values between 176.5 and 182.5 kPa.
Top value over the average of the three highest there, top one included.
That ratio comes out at 1.01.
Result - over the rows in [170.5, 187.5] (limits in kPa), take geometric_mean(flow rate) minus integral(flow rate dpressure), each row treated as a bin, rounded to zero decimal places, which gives -2121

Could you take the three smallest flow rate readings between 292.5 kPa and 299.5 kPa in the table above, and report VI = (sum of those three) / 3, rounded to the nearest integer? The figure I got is 141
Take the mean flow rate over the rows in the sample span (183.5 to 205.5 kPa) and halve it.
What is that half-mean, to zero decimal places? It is 69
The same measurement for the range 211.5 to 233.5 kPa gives 72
